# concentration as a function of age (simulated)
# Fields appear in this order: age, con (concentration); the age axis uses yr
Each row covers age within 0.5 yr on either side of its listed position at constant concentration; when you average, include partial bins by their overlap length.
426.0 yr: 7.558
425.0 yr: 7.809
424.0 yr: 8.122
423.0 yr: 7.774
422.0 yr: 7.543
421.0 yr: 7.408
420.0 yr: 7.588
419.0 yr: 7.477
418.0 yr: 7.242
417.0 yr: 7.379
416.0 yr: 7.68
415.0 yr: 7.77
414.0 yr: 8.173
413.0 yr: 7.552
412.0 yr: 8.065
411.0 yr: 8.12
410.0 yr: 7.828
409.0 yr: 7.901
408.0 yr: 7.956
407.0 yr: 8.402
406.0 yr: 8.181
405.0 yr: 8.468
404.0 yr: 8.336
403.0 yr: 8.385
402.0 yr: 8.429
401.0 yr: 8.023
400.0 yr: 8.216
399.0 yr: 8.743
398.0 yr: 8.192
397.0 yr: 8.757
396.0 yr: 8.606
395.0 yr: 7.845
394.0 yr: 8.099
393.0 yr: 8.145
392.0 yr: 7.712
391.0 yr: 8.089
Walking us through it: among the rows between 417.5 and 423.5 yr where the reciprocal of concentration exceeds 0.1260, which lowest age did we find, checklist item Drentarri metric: 418.0 yr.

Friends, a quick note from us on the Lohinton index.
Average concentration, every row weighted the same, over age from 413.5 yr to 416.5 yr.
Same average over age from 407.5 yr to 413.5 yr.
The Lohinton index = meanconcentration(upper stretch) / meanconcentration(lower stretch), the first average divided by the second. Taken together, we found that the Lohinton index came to 0.996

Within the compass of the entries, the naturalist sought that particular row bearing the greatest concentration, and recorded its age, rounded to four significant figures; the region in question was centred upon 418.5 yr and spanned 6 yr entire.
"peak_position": 416.0 yr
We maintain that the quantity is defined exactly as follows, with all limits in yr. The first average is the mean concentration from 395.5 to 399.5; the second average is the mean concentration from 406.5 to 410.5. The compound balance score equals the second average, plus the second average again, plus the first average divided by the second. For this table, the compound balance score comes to 17.1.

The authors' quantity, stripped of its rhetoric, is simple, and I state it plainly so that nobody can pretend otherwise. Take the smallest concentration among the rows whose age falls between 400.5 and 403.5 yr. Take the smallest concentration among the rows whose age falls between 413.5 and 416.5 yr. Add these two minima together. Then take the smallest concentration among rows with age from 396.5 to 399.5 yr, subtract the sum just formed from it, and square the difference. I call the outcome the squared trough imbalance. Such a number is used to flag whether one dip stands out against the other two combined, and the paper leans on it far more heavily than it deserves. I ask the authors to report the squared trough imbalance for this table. 56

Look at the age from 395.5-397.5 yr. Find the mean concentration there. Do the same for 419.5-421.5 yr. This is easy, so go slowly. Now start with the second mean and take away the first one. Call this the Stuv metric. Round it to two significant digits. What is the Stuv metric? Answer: -1.2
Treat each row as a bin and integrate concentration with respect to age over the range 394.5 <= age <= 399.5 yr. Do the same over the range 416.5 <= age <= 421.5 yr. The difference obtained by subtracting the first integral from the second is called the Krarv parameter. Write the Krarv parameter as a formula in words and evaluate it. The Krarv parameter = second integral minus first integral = -5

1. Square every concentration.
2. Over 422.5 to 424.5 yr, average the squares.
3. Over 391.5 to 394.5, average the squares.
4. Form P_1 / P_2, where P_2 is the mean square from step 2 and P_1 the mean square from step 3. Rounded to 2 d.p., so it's 1.01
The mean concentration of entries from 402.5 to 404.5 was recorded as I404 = 8.4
